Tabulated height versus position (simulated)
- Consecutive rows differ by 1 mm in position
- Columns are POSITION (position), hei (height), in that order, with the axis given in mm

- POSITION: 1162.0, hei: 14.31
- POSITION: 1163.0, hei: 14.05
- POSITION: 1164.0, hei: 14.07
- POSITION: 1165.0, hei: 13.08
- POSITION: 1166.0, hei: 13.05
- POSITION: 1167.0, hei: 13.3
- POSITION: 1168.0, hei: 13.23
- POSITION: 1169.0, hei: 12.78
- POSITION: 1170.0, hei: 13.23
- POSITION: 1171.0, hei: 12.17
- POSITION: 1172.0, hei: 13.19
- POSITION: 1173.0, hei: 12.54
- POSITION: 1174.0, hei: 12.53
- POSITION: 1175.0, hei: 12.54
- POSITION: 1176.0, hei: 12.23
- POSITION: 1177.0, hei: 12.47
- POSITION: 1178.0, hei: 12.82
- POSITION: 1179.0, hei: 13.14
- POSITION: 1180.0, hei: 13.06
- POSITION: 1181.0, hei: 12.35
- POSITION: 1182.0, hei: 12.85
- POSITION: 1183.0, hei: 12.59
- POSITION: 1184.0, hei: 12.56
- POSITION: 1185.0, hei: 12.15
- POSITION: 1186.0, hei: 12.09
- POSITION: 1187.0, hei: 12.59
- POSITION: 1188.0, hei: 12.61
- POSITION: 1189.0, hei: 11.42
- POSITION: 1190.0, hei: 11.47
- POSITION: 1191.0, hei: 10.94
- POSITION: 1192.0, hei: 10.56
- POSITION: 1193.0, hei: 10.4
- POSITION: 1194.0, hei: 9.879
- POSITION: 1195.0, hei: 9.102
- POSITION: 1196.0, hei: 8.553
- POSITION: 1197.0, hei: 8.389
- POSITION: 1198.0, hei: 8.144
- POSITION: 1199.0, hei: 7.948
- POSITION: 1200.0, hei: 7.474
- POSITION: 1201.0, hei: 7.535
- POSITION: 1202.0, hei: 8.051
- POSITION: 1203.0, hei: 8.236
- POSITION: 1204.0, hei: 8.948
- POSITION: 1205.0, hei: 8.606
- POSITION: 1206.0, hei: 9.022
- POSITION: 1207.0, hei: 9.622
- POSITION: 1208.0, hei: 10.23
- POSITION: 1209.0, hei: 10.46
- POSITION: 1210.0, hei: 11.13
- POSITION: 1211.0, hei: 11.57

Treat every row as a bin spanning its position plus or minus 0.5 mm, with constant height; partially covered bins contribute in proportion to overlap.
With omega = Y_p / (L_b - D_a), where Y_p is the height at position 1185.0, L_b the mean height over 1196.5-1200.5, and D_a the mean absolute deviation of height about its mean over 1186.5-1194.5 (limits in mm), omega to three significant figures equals 1.69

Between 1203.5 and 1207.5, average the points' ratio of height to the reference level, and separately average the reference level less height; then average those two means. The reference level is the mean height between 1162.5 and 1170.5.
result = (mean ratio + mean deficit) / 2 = 2.5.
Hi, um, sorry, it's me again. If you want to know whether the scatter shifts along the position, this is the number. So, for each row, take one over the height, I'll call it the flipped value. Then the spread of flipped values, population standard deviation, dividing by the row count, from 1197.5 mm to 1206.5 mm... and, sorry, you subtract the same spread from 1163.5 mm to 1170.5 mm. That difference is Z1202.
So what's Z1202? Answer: 0.0057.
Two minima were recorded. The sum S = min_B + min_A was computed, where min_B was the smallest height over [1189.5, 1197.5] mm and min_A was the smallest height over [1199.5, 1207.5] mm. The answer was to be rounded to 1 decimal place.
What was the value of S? 15.9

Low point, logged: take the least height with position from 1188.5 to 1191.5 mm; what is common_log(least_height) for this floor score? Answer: 1.039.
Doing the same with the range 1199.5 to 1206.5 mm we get 0.874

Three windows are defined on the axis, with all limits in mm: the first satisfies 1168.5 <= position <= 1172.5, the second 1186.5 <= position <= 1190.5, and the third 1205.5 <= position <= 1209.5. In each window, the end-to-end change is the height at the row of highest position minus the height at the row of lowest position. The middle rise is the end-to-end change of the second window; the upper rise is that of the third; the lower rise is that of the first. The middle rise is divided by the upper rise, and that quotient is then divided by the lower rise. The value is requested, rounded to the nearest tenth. -1.9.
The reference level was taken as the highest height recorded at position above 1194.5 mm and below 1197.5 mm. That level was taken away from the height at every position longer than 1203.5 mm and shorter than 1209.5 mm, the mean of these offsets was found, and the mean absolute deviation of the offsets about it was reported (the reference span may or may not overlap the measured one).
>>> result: 0.6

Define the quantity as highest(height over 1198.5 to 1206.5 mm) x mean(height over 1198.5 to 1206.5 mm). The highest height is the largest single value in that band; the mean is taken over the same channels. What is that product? 74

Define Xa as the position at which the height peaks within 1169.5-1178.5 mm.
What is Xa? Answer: 1170.0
